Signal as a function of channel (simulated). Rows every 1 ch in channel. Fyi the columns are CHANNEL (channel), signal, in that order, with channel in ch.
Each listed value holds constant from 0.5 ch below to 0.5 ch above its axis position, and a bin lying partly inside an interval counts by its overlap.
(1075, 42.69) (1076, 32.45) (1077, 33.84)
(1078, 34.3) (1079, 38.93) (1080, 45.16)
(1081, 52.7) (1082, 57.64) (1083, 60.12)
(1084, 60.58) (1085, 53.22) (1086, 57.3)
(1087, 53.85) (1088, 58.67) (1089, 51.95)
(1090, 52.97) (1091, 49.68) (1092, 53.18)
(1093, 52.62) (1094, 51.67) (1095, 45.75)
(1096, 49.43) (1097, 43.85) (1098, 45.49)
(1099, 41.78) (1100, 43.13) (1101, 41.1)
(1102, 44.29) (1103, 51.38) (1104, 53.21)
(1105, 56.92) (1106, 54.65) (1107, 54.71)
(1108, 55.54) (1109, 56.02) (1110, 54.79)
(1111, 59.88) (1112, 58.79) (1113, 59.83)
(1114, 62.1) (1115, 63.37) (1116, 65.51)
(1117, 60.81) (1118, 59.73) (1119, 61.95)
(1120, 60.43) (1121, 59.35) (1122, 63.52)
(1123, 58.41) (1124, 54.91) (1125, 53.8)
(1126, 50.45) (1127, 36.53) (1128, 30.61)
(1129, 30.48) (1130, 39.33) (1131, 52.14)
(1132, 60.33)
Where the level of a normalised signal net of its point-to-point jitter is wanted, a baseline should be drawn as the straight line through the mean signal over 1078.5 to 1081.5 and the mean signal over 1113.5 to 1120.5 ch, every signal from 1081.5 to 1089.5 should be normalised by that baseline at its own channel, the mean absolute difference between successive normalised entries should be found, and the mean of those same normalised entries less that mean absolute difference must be 1.10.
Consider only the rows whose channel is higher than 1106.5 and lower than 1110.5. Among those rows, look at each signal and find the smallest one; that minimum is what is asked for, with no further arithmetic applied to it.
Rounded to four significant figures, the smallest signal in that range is 54.71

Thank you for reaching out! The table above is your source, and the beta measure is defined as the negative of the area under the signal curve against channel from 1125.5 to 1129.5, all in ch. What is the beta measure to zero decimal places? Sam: -148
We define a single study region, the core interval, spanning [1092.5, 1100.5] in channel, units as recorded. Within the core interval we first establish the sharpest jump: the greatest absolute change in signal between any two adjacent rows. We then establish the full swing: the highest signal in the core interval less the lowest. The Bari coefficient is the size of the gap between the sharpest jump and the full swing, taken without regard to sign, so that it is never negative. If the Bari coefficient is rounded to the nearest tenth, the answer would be 4.9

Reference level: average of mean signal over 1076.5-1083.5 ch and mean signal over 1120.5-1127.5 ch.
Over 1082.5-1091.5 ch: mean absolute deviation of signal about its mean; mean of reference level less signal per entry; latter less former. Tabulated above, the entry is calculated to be -8.8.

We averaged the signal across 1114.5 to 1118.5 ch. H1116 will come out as 62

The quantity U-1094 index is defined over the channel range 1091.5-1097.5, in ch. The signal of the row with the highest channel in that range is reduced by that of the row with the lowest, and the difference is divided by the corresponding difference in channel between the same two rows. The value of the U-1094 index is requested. -1.9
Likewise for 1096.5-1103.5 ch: 1.3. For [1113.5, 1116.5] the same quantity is 1.7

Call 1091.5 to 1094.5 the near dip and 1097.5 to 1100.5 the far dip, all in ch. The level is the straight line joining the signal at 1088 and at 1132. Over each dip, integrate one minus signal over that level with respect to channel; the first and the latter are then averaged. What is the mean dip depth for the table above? 0.56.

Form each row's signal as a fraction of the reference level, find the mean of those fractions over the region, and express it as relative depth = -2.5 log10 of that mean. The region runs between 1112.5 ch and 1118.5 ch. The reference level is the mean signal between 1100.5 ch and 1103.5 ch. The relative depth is -0.33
